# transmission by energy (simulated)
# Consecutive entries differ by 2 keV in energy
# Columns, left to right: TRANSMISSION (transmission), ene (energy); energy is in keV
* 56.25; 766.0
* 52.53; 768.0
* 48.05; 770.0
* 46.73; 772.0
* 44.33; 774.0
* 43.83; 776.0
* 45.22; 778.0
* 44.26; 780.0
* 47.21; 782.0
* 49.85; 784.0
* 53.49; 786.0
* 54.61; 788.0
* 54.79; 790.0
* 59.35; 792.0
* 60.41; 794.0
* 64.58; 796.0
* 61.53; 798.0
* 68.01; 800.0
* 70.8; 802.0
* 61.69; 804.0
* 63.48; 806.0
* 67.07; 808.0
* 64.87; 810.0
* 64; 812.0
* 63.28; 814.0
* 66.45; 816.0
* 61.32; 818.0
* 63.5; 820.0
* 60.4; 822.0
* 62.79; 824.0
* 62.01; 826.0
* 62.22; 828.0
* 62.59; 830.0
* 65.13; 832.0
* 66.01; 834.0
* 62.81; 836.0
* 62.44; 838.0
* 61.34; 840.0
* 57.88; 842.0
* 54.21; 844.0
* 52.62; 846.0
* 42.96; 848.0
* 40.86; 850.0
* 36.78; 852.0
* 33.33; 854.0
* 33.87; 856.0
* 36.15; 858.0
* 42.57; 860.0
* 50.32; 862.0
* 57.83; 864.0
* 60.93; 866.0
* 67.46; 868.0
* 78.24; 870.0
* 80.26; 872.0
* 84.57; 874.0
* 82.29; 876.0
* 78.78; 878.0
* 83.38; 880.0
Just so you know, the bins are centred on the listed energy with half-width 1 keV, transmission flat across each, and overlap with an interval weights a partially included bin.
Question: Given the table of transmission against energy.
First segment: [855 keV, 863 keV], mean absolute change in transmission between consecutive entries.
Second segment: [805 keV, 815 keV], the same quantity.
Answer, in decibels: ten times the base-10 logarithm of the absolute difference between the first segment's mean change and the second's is 5.6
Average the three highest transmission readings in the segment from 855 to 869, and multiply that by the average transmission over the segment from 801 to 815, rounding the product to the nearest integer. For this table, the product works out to 4036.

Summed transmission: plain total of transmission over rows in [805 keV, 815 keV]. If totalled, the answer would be 323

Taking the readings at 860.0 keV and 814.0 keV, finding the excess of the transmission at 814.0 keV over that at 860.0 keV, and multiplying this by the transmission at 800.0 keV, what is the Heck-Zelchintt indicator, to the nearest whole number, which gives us 1408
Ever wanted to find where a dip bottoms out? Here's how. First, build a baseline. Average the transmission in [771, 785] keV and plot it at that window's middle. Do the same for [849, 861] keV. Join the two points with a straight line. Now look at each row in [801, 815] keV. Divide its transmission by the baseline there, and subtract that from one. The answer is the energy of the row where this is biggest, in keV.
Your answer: 804.0 keV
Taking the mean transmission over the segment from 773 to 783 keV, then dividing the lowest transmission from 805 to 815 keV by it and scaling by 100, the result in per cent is 141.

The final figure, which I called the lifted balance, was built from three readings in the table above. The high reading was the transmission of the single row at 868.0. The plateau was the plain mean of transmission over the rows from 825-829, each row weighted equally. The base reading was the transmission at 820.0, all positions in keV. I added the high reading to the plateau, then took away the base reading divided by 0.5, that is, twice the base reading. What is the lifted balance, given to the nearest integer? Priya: 3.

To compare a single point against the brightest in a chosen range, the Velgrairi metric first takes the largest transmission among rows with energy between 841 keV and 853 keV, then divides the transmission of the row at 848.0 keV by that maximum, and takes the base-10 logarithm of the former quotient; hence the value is -0.13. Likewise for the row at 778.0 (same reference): -0.11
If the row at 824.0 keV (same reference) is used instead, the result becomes 0.04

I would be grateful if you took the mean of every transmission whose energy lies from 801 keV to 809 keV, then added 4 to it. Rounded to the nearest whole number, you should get 70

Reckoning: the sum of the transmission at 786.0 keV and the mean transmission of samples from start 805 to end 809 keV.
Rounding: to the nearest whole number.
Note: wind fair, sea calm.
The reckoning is 119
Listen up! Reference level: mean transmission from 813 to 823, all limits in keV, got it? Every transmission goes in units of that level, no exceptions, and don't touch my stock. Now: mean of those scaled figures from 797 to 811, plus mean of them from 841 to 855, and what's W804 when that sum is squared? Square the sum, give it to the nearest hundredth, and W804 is 3.10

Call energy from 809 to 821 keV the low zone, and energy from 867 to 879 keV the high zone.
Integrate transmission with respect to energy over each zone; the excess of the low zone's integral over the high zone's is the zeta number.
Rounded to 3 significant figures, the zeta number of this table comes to -176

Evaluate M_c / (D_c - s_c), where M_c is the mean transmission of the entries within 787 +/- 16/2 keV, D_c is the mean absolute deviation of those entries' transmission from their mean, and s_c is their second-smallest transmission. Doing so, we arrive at -1.24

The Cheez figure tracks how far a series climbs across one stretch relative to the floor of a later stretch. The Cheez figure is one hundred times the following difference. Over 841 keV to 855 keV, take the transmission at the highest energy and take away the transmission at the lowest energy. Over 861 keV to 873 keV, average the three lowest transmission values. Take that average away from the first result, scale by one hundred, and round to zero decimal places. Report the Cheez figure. -8091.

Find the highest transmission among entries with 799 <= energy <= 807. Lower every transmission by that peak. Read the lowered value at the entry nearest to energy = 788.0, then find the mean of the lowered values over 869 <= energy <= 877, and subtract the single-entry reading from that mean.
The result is 27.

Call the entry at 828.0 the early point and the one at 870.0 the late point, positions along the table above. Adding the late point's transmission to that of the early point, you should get 140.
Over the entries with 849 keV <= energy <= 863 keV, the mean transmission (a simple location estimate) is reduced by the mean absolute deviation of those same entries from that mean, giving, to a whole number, 34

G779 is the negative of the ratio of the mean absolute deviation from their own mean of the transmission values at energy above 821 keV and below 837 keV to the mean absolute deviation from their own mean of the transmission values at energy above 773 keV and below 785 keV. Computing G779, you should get -1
